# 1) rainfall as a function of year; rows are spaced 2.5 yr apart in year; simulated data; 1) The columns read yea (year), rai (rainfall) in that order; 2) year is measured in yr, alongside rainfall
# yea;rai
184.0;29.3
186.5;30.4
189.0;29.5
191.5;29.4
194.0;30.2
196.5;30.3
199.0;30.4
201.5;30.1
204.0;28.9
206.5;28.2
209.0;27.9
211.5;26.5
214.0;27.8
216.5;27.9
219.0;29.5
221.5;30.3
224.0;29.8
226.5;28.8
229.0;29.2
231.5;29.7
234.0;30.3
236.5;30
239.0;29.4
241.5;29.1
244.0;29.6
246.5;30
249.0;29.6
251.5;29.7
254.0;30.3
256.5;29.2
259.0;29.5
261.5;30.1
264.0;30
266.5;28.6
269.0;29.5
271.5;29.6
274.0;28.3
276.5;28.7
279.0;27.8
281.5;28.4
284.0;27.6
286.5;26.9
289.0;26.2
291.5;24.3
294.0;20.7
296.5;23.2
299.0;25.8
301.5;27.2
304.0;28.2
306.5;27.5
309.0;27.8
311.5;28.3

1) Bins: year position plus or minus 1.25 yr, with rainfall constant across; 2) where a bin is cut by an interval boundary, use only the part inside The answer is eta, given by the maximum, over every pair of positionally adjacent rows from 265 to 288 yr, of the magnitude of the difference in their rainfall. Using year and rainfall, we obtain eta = 1.30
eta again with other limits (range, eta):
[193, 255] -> 1.60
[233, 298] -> 3.60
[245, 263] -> 1.10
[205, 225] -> 1.60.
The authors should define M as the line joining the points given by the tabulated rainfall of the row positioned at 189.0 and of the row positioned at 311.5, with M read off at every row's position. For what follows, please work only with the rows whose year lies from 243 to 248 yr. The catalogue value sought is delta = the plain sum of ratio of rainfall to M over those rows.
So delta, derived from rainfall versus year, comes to 2.06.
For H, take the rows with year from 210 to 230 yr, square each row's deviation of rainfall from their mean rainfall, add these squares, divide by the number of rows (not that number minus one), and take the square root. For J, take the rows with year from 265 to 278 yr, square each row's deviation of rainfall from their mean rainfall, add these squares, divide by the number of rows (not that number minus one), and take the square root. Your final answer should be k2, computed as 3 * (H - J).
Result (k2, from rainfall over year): 2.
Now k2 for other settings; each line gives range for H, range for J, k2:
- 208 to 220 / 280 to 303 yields -4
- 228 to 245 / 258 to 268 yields -1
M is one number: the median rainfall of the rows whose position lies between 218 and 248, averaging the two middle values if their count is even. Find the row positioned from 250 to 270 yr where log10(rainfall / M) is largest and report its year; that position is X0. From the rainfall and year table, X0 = 254.0 yr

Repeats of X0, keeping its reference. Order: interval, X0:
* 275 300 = 276.5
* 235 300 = 254.0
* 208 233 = 221.5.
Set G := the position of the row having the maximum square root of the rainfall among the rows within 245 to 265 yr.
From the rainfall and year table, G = 254.0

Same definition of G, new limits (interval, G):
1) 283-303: 284.0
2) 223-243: 234.0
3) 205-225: 221.5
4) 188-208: 199.0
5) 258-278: 261.5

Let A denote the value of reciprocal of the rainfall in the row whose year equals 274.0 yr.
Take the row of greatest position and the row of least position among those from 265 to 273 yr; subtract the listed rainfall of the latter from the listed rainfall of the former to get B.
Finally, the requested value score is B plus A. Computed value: 1.0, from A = 0.0353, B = 1.00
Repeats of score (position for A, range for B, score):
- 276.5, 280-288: -1.5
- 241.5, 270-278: -0.9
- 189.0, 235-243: -0.9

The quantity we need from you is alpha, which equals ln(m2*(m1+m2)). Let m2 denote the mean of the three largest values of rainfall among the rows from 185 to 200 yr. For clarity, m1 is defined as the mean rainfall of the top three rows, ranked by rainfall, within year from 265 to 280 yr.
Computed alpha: 7.50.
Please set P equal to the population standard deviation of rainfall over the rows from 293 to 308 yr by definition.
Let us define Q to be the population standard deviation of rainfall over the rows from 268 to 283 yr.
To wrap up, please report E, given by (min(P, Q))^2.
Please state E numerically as 0.42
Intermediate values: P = 2.66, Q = 0.65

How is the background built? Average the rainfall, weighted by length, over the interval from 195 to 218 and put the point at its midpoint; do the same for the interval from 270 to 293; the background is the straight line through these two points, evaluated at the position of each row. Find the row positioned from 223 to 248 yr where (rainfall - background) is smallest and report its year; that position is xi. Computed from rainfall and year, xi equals 226.5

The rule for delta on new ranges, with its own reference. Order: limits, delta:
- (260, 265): 2.09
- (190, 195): 2.02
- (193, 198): 2.06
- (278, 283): 1.96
